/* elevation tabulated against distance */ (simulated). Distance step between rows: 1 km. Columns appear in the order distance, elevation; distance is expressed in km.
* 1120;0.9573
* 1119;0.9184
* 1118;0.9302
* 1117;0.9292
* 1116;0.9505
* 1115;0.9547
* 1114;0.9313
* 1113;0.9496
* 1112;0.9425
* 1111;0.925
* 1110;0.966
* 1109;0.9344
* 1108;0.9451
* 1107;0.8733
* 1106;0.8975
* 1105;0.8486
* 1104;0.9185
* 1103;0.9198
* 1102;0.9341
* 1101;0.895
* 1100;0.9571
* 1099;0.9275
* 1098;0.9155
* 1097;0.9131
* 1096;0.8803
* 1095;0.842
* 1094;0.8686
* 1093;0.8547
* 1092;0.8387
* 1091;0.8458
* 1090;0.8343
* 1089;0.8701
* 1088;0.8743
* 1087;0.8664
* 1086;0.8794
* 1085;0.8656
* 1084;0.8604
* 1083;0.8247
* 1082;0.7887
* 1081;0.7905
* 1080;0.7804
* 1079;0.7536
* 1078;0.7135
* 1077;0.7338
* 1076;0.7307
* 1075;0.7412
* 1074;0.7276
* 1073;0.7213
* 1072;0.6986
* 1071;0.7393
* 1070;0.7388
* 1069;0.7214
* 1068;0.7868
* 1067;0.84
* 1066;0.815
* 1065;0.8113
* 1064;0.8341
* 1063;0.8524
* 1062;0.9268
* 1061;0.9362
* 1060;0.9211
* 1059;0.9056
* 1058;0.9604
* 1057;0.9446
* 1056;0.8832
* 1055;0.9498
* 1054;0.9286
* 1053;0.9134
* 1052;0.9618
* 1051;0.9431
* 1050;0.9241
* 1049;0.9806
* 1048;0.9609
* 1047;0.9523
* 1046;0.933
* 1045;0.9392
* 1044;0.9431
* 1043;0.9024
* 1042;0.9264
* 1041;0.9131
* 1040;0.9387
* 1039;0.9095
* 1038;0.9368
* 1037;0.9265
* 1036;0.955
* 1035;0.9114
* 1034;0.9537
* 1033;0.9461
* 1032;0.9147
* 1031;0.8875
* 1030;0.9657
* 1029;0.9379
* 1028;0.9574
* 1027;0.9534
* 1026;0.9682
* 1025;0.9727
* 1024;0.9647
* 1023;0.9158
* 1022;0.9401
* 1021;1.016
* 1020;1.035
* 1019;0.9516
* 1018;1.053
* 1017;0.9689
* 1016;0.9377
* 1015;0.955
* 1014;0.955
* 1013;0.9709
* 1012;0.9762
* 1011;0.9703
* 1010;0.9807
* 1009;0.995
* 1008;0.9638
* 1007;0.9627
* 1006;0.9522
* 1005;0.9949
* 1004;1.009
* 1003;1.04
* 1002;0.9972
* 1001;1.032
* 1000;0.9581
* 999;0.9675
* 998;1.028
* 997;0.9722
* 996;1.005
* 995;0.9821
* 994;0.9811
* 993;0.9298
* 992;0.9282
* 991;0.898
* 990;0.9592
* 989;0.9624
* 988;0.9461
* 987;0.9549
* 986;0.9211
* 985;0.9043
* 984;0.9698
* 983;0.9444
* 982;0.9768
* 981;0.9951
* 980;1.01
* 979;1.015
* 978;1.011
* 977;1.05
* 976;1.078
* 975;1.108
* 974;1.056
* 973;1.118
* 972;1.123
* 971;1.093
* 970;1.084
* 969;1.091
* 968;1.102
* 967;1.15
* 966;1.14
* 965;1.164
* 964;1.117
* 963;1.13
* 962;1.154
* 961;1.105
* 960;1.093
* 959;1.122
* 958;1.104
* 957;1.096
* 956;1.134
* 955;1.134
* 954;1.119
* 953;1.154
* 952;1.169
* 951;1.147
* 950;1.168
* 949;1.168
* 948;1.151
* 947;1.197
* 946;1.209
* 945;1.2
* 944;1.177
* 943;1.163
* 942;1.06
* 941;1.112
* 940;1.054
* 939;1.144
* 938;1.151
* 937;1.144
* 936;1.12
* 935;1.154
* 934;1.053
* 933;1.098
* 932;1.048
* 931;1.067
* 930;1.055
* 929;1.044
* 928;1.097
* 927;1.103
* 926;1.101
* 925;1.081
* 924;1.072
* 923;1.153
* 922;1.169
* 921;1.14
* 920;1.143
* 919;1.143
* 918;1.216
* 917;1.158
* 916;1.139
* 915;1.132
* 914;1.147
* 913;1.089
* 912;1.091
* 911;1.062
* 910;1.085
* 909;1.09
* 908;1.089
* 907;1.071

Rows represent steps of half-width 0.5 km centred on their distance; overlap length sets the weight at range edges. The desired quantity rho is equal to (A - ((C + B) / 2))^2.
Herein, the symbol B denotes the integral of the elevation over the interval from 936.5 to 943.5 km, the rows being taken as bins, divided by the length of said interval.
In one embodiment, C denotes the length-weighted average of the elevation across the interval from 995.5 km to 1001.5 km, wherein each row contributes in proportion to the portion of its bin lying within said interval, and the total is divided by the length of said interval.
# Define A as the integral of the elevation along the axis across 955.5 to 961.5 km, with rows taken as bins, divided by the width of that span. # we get 0.0028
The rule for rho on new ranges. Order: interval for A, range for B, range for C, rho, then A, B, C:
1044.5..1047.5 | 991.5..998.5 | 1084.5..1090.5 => 0.0005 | 0.94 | 0.98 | 0.87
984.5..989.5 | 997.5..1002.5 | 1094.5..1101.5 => 0.0002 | 0.94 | 1.00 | 0.90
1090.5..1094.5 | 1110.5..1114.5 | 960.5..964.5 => 0.0323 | 0.85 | 0.94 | 1.13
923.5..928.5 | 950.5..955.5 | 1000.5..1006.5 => 0.0003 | 1.09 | 1.14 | 1.00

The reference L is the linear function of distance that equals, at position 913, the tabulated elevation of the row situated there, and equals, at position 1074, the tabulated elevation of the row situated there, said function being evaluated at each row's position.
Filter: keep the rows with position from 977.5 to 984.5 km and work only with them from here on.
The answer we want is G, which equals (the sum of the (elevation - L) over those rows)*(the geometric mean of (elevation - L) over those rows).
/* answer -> 0.02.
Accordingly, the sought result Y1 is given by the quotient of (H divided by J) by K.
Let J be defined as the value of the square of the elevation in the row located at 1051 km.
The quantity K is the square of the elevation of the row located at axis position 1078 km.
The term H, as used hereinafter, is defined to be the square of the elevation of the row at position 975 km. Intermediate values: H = 1.23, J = 0.89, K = 0.51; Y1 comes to 2.7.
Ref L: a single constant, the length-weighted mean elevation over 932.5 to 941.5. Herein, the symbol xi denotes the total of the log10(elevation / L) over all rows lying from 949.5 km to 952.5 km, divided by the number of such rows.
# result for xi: 0.02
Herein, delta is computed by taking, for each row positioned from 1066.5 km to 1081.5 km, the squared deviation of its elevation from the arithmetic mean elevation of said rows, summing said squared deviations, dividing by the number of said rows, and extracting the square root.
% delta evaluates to 0.036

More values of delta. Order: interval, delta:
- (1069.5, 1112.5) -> 0.077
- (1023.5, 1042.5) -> 0.023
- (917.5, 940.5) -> 0.046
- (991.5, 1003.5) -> 0.035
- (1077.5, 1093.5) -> 0.047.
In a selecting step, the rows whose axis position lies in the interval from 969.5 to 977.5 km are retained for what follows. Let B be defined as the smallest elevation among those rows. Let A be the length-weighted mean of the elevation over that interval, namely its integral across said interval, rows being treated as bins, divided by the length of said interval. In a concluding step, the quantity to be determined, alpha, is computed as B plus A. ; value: 2.1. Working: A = 1.09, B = 1.05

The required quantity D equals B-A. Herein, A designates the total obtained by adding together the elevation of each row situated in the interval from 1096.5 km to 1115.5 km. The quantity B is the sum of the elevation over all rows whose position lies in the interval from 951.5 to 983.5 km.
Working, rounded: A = 18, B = 35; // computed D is 17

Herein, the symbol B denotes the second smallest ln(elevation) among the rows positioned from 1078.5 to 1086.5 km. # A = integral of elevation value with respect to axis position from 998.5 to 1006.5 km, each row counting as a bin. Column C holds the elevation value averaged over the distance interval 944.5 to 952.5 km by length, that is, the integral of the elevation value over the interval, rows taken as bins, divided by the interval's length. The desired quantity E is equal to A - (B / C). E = 8.16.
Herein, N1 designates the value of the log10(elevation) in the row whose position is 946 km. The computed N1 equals 0.08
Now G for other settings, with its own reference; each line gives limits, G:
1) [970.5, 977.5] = 0.13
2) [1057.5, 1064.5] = 0.15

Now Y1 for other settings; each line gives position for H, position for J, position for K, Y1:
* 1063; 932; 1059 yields 0.8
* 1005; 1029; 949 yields 0.8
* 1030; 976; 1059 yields 1.0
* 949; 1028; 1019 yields 1.6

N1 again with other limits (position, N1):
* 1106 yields -0.05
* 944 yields 0.07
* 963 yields 0.05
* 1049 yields -0.01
